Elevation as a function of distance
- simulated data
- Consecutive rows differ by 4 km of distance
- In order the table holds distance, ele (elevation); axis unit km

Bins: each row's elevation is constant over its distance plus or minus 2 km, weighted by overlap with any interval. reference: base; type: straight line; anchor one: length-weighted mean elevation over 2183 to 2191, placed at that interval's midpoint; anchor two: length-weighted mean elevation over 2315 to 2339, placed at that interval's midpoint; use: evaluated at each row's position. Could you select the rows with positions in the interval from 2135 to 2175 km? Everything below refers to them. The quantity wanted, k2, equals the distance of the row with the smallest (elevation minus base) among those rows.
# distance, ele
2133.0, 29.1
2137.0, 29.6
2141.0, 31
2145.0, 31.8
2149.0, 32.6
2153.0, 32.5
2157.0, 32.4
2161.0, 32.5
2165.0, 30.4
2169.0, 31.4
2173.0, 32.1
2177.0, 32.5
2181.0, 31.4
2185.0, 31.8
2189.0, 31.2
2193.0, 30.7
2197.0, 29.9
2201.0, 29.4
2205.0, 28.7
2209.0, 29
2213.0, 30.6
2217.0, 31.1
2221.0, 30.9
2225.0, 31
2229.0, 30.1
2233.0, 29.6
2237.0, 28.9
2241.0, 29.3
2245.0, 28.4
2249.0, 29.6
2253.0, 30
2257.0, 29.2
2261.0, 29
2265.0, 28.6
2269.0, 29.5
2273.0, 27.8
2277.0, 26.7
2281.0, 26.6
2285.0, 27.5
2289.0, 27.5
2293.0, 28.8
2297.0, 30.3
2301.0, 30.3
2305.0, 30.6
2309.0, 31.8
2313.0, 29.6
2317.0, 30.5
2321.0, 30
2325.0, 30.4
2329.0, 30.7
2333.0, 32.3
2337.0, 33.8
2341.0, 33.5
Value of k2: 2137.0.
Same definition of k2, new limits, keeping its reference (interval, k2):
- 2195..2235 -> 2205.0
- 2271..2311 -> 2281.0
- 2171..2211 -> 2205.0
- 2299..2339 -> 2313.0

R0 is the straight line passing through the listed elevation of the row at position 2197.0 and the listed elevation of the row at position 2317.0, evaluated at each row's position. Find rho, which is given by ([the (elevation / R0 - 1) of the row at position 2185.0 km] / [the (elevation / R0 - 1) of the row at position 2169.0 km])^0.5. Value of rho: 1.09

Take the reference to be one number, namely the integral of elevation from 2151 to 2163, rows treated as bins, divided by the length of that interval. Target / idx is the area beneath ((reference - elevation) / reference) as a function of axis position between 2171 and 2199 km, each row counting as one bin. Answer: 0.9 km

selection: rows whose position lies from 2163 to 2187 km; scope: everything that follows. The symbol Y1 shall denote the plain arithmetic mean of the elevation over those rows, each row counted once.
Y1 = 31.6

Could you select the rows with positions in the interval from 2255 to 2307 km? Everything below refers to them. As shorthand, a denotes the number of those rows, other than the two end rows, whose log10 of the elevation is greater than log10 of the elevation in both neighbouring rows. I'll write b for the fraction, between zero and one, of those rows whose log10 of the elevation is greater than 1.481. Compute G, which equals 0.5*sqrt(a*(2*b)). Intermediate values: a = 1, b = 0.23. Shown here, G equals 0.34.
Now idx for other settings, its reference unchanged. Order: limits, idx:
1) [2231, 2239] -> 0.8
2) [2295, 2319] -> 1.4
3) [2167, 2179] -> 0.2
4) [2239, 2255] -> 1.5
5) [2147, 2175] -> 0.4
